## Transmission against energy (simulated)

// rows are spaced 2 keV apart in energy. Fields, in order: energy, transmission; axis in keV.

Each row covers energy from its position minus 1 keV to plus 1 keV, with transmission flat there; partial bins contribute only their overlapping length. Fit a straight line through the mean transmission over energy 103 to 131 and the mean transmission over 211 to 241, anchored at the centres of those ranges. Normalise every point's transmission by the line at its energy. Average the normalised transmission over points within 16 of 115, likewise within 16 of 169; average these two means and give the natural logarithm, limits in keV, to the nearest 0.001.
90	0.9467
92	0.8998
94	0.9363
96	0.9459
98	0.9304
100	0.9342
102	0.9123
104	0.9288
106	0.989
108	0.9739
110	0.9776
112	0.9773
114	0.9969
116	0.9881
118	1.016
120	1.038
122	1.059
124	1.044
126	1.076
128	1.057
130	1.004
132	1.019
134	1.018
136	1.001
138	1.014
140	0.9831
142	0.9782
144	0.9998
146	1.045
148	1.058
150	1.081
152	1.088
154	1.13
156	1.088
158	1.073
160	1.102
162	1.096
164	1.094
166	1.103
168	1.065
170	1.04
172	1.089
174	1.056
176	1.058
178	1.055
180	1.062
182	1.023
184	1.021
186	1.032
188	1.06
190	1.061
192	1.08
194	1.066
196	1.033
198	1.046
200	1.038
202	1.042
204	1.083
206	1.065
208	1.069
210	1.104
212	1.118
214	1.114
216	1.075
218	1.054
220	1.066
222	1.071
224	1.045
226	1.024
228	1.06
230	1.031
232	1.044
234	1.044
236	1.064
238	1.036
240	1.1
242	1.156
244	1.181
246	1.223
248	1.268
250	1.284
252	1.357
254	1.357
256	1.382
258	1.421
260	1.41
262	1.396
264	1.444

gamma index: 0.013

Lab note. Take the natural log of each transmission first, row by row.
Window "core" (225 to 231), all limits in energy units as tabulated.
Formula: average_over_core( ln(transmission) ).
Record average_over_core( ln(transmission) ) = 0.04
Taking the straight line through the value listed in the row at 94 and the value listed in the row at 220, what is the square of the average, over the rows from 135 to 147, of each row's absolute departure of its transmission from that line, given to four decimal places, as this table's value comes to 0.0005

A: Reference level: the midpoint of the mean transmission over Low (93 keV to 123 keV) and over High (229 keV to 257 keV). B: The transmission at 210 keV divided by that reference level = 1.03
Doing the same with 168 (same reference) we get 0.99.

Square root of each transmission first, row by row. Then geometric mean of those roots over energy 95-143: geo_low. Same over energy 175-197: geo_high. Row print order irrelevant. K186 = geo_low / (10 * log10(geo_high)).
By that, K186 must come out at 9.4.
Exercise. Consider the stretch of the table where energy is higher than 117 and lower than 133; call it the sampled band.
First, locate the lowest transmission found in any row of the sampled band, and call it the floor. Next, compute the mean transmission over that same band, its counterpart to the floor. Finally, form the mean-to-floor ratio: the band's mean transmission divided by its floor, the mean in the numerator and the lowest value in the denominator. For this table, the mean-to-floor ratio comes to 1.03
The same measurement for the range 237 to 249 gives 1.12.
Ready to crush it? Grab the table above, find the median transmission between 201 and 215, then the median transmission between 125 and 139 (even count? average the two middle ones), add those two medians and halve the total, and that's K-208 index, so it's 1.05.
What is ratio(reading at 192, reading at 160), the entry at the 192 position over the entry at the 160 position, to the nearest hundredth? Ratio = 0.98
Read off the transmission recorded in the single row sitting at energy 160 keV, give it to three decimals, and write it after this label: 1.102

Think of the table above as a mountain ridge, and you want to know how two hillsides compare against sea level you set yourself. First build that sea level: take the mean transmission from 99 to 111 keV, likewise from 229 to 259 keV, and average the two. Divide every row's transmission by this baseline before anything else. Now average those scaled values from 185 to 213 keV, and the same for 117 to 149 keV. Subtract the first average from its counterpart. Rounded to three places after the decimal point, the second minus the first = -0.036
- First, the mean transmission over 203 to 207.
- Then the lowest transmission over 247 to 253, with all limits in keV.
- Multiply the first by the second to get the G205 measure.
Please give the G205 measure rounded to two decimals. 1.36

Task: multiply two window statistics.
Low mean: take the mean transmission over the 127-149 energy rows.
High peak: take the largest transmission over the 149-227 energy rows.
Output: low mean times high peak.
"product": 1.15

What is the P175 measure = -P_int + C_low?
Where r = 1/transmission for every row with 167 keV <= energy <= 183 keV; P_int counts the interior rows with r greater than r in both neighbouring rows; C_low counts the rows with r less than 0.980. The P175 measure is 5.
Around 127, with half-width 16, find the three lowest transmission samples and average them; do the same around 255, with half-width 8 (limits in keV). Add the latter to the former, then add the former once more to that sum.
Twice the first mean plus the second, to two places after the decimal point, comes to 3.26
